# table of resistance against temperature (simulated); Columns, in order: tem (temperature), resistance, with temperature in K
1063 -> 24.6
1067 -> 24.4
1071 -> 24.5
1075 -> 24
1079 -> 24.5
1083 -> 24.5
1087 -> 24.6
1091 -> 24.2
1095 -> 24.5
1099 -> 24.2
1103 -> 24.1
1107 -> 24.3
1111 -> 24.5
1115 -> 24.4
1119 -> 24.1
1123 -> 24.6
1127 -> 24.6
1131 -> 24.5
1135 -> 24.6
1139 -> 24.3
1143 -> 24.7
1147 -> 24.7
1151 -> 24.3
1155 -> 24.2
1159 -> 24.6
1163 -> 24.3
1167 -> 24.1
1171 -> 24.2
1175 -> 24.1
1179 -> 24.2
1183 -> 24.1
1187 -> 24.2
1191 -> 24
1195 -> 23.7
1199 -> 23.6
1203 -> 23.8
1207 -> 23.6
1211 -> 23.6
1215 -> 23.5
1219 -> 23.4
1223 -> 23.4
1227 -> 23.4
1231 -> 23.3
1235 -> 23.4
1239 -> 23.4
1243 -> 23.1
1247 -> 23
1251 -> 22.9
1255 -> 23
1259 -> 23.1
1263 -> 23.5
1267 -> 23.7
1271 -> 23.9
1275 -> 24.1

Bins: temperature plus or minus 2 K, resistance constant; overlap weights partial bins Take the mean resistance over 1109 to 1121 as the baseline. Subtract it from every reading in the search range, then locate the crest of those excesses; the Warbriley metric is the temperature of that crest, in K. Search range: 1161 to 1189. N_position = 1163 K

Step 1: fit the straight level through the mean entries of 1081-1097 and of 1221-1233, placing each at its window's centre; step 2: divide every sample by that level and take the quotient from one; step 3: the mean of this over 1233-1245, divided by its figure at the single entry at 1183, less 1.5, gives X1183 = -1.43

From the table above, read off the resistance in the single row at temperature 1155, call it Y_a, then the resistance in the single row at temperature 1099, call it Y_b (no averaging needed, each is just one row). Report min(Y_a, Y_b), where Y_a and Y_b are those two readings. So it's 24.2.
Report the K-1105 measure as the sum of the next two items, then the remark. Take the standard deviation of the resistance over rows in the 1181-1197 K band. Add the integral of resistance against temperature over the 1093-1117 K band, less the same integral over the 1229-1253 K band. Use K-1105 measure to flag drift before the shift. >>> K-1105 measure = 28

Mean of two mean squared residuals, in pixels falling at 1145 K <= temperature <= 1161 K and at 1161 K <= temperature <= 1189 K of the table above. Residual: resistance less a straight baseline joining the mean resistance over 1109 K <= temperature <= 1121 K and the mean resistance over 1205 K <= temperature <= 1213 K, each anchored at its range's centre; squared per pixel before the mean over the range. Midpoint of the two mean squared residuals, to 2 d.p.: 0.16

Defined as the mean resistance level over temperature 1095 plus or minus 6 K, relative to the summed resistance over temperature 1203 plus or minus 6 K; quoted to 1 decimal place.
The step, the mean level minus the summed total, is -46.7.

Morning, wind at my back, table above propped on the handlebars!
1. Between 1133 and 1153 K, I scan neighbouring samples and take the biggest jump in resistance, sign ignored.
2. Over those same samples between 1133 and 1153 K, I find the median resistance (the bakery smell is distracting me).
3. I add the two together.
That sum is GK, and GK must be 25.0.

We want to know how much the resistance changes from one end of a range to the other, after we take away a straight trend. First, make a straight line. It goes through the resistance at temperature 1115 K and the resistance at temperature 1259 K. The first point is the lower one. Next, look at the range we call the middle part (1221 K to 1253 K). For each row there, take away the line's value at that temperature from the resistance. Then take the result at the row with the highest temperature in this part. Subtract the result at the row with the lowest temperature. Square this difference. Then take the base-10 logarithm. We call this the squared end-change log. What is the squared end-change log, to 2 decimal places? -1.21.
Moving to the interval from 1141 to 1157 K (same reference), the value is -0.81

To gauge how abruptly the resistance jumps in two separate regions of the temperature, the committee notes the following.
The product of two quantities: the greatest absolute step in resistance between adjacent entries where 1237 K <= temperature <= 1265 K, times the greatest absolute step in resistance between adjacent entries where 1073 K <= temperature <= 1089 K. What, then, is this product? 0.20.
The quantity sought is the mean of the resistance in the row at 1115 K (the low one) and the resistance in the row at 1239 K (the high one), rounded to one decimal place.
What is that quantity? 23.9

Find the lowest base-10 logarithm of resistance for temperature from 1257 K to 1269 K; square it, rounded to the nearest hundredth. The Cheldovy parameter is 1.86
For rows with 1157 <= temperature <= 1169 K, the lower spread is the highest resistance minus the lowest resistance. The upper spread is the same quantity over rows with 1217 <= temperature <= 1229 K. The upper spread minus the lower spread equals -0.50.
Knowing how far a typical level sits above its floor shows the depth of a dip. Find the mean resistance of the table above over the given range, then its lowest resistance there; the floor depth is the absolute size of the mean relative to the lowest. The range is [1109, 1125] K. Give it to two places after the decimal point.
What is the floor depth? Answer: 0.30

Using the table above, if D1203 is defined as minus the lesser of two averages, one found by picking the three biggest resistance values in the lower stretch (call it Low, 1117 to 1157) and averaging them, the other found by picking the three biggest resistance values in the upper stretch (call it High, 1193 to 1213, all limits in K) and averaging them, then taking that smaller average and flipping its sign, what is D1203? -23.7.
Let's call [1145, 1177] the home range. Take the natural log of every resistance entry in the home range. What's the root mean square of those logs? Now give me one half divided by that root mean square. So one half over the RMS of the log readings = 0.157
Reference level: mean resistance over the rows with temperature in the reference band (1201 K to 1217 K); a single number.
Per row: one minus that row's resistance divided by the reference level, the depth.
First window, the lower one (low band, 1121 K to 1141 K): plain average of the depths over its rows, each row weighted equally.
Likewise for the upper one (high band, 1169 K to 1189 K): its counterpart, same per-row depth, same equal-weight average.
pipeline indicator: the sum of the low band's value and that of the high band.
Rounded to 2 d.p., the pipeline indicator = -0.06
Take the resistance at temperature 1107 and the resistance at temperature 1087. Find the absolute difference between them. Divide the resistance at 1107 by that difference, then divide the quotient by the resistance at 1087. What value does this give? 3.3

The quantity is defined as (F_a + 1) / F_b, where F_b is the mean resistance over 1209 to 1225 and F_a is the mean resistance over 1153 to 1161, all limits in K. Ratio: 1.08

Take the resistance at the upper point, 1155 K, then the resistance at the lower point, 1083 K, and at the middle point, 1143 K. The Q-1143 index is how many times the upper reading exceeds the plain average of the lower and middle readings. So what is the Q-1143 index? 0.984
